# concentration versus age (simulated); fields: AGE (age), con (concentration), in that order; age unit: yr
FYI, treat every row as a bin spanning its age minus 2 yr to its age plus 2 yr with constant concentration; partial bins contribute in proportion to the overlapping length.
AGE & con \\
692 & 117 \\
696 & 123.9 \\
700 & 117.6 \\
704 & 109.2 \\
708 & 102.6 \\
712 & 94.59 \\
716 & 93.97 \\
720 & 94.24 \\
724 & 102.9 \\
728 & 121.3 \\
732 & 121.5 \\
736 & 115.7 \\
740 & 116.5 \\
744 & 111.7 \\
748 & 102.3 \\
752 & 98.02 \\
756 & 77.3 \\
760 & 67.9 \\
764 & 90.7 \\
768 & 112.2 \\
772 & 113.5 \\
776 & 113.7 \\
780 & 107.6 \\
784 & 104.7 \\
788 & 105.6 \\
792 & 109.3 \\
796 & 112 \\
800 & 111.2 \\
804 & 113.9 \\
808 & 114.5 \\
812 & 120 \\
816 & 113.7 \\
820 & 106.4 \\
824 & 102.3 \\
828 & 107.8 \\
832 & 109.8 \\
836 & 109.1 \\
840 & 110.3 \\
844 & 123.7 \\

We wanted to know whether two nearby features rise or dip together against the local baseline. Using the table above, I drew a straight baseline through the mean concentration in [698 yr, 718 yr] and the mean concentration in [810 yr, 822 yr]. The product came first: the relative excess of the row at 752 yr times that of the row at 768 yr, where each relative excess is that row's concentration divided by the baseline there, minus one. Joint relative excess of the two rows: -0.003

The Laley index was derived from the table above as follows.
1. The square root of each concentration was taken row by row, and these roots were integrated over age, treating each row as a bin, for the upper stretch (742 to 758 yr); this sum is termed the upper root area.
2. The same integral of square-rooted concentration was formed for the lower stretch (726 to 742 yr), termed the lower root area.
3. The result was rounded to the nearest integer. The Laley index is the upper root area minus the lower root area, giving -17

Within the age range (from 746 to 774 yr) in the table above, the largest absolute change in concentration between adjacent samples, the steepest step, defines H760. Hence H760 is 23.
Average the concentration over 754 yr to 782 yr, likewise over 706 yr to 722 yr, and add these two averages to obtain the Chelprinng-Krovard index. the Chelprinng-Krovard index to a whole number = 194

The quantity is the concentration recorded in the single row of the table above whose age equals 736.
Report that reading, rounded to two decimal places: 115.70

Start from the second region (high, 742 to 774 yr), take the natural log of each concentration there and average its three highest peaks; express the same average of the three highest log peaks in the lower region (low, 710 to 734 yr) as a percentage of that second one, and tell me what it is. 100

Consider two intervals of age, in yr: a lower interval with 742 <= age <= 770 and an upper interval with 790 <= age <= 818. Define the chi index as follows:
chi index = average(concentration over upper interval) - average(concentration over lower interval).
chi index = 19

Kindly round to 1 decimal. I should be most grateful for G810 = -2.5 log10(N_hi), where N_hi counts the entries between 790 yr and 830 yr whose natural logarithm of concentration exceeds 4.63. -2.4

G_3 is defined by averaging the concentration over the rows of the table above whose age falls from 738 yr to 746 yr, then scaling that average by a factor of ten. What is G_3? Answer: 1141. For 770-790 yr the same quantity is 1090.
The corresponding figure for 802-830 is 1112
